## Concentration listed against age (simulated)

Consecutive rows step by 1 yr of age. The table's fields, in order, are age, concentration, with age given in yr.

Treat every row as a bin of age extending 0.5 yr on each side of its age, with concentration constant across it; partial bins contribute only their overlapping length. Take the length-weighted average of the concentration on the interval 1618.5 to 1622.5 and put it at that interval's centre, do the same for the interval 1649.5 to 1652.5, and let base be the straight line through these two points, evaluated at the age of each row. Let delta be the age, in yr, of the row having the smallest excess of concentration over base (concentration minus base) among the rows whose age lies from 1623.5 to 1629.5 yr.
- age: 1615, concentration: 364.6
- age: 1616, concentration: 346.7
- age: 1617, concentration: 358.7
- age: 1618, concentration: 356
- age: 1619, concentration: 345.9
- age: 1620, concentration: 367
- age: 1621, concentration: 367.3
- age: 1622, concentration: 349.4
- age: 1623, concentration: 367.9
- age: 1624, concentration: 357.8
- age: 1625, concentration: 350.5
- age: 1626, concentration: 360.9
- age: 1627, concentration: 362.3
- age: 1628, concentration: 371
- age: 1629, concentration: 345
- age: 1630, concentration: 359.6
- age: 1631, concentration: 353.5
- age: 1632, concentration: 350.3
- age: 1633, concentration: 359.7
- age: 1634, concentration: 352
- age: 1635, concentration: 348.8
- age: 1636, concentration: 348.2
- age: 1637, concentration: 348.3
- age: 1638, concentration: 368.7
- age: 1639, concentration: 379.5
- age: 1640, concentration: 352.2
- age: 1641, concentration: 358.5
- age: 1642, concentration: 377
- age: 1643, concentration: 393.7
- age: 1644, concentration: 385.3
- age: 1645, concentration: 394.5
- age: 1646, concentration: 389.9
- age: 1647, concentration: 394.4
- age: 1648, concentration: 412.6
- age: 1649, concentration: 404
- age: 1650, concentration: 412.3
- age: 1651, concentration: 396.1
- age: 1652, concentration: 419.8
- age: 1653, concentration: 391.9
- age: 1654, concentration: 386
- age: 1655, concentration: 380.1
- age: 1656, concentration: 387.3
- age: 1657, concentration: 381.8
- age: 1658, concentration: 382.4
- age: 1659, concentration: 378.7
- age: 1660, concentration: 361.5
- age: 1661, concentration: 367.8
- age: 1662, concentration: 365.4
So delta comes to 1629 yr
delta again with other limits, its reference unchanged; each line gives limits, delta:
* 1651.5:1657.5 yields 1657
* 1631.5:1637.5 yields 1637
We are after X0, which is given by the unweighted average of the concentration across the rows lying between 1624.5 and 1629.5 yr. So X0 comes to 357.9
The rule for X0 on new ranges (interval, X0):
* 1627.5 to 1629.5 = 358.0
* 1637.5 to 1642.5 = 367.2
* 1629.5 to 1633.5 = 355.8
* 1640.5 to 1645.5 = 381.8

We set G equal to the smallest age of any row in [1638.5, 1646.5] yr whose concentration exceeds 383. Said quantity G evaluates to 1643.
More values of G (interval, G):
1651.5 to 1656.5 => 1652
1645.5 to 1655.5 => 1646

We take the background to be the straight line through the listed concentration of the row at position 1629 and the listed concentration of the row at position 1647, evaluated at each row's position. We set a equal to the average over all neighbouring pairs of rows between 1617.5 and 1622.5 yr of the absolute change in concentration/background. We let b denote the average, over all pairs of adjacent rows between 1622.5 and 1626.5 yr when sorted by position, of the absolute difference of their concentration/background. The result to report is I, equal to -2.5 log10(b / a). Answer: 0.4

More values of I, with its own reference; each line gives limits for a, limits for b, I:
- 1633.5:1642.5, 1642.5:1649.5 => 0.3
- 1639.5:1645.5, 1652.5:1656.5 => 0.5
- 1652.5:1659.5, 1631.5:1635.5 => -0.4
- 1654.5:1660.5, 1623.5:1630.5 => -0.6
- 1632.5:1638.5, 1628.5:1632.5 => -0.2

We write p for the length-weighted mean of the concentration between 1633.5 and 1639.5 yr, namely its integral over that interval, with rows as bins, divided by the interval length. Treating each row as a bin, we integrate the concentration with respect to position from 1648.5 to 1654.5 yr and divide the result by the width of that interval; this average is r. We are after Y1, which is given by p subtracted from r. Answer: 44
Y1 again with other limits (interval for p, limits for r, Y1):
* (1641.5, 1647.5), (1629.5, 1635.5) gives -35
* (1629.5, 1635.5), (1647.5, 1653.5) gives 52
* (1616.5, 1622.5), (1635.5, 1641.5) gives 2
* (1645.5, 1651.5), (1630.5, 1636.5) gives -49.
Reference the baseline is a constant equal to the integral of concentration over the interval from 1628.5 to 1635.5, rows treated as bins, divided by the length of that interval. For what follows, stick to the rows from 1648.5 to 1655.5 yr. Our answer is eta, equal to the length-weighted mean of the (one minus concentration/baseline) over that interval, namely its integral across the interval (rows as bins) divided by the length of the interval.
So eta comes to -0.13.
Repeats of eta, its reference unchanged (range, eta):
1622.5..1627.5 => -0.02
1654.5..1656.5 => -0.09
